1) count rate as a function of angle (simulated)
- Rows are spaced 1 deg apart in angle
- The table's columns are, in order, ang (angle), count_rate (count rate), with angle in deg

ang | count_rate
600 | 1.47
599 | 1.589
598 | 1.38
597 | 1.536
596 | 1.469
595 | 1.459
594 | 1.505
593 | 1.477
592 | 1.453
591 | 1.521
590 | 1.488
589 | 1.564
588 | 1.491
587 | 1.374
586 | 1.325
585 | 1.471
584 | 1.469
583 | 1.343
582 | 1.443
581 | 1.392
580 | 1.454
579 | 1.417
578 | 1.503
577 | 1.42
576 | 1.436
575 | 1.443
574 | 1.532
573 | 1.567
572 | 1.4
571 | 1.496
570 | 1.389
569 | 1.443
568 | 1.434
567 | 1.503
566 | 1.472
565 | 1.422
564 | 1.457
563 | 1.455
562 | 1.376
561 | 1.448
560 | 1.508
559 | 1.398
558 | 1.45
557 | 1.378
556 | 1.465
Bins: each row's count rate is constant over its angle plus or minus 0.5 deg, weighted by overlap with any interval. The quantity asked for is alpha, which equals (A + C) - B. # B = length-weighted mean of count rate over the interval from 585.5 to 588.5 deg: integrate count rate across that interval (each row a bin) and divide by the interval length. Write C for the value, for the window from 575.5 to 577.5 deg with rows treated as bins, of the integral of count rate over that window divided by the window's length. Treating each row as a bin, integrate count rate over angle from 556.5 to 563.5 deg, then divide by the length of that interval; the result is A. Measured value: 1.46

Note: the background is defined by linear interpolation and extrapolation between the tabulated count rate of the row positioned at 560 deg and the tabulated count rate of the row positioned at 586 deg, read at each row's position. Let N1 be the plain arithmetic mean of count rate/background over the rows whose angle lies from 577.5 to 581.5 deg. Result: 1.05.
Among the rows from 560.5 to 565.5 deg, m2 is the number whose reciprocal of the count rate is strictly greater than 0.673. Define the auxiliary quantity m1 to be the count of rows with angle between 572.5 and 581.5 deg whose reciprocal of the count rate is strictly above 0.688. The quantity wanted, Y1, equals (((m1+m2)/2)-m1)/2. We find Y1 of 0.0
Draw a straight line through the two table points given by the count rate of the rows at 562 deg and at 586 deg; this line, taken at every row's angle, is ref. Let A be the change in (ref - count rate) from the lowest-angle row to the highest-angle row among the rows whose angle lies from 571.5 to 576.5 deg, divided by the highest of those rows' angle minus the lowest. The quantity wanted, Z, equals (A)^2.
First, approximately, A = -0.011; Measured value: 0.0001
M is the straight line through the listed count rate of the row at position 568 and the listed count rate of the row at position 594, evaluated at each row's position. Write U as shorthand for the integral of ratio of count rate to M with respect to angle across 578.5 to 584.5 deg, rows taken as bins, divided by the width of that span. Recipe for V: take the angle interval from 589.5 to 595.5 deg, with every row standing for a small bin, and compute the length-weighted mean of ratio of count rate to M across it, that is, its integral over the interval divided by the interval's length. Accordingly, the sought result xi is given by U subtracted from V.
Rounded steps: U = 0.97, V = 0.99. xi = 0.02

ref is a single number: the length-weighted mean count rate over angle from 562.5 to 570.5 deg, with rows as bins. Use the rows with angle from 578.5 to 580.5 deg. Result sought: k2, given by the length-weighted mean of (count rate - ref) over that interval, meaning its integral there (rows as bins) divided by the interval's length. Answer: -0.01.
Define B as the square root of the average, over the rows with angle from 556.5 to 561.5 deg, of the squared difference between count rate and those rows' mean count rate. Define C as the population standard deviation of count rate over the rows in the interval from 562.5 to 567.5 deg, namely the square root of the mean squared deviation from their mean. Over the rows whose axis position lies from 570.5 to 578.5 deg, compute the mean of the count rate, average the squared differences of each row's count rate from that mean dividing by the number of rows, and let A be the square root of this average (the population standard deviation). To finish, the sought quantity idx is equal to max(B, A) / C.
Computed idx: 2.09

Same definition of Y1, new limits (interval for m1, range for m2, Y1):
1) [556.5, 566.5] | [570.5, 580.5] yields 0.0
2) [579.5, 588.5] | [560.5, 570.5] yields 1.0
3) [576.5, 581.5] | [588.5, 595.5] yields 0.0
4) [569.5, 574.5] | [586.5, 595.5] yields 0.5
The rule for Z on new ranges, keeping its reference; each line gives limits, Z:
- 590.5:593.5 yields 0.0004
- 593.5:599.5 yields 0.0004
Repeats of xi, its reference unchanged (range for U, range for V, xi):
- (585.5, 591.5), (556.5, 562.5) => 0.03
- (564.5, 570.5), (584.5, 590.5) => -0.03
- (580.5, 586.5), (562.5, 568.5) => 0.07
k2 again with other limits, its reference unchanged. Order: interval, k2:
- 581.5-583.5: -0.05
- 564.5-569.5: 0.01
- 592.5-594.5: 0.04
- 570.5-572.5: 0.00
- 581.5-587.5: -0.04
